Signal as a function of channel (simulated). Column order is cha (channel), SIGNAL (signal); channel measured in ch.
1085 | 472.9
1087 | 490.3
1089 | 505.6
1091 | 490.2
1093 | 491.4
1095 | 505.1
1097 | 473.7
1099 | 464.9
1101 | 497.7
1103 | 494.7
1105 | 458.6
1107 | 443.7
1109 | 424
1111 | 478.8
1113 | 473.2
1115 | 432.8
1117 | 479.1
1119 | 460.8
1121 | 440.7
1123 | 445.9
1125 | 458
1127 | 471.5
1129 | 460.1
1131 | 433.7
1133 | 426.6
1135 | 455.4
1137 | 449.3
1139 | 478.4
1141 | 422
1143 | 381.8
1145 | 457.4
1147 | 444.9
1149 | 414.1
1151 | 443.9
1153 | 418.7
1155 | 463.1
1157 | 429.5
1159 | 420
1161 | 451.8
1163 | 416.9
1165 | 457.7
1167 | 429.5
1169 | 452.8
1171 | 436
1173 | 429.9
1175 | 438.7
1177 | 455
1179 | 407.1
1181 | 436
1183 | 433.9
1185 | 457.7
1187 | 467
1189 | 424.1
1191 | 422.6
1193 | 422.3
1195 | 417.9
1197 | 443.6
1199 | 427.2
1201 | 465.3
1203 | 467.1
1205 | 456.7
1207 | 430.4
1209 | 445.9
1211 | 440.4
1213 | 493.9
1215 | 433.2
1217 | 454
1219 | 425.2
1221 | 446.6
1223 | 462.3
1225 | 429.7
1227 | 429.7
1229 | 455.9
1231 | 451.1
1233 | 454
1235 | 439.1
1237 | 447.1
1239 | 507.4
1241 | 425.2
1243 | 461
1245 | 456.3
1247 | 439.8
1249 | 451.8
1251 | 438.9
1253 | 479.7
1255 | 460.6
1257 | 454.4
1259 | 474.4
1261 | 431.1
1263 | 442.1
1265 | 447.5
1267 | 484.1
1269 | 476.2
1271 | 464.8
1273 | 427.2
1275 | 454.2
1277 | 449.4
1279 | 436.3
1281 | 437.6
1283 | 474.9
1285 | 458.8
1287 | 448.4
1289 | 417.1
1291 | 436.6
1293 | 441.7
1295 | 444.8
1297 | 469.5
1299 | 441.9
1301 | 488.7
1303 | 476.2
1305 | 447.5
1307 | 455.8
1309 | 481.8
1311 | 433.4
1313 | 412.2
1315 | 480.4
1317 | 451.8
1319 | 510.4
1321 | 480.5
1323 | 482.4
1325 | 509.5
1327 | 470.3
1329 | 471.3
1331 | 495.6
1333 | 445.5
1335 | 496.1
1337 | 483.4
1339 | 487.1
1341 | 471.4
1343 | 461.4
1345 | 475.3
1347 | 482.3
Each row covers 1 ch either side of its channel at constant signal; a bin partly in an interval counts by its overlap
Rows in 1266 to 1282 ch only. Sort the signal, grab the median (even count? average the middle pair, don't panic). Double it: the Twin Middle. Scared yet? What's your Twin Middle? 904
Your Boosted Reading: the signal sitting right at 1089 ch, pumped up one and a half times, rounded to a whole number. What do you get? 758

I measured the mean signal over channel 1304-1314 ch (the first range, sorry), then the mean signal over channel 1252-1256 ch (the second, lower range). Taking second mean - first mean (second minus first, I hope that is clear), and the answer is 24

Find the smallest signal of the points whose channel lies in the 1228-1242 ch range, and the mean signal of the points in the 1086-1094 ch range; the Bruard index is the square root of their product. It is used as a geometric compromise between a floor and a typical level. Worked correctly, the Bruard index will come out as 458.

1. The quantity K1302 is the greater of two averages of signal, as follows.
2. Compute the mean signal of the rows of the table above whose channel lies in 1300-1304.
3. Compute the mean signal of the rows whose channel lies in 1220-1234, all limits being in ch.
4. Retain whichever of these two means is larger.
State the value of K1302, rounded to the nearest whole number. 482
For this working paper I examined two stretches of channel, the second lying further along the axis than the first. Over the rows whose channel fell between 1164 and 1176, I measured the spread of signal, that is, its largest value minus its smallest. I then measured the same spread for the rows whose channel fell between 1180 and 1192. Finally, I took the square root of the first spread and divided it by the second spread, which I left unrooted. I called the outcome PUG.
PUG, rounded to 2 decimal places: 0.12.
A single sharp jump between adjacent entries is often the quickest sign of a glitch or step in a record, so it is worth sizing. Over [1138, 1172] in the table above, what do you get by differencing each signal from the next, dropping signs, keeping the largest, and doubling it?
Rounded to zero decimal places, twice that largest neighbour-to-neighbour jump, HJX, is 151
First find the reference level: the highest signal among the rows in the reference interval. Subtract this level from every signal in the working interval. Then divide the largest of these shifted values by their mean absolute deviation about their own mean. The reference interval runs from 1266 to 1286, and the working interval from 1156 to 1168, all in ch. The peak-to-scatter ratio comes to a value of -1.9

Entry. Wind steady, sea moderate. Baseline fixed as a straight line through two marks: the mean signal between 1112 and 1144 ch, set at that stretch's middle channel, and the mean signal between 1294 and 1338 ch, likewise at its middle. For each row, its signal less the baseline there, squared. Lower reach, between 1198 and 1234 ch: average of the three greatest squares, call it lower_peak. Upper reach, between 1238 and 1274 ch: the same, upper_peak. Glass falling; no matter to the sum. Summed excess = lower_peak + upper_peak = 2716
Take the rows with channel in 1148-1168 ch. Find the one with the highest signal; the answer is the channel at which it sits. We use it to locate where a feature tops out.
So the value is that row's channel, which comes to 1155 ch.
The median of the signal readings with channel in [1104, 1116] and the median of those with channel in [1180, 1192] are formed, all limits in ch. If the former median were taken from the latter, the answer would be -16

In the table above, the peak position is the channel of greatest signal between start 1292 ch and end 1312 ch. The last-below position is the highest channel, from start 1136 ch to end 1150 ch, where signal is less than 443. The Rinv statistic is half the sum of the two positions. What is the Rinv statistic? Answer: 1225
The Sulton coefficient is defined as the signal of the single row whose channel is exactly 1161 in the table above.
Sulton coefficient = 451.8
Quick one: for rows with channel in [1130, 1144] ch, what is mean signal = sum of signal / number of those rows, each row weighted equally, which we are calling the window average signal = 435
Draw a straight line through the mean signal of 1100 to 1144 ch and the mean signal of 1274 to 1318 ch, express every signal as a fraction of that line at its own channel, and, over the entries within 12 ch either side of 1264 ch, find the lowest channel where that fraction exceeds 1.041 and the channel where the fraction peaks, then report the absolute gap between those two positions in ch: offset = 14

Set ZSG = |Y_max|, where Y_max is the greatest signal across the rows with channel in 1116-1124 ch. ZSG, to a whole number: 479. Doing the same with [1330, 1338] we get 496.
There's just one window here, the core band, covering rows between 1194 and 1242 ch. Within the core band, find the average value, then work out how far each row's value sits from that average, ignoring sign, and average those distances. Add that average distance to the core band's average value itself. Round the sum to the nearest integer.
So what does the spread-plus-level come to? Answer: 464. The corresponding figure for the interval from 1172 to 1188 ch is 455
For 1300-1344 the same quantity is 491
